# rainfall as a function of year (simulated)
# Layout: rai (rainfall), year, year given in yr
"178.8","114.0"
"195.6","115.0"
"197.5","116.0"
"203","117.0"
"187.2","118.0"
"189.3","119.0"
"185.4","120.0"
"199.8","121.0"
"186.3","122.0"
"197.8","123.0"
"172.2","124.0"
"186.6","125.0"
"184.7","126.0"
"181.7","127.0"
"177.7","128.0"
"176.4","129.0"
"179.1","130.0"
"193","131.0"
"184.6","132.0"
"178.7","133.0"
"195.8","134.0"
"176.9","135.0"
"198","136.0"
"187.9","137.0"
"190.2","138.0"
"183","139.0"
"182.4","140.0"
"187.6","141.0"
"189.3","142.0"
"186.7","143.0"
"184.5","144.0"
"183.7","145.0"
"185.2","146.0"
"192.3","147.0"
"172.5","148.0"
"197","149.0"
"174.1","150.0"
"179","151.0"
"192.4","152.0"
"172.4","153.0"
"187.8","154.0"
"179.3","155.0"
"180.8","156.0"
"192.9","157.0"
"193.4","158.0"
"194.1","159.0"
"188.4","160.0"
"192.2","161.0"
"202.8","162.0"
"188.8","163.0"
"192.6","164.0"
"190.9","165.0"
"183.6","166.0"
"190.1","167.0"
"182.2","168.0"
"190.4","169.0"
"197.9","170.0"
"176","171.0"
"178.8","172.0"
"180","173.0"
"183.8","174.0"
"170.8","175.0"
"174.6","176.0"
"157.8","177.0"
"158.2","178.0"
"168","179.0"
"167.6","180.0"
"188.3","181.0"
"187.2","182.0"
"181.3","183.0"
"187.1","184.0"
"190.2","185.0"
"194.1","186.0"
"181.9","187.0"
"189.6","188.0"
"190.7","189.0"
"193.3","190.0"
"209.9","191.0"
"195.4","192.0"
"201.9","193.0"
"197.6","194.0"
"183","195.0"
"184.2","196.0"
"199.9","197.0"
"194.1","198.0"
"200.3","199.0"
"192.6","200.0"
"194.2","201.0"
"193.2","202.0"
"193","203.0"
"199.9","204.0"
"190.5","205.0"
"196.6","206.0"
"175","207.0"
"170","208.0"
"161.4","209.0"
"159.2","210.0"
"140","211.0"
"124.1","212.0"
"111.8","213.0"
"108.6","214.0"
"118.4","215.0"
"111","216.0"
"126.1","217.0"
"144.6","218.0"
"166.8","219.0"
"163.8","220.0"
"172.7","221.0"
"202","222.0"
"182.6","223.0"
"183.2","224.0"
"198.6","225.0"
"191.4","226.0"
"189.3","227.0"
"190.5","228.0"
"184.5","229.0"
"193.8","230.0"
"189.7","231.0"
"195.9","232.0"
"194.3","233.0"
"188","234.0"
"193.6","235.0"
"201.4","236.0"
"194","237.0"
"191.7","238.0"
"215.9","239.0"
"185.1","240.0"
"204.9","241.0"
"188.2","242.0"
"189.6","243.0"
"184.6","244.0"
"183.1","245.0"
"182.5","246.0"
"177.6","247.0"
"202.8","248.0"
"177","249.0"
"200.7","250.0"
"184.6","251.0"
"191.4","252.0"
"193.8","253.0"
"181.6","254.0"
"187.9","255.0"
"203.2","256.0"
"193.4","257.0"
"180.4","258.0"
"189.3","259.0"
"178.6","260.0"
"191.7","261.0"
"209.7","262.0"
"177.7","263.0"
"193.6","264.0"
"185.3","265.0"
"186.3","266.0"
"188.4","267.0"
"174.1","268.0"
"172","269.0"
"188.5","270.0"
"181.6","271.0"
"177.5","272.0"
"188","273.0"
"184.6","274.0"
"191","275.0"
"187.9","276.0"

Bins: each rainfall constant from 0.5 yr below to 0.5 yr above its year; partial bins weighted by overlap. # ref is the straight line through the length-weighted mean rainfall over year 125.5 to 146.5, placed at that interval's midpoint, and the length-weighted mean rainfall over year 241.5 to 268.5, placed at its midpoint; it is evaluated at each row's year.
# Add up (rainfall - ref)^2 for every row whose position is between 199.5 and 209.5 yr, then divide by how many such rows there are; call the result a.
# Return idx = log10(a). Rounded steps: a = 153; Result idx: 2.18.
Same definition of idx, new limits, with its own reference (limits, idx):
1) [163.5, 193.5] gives 2.14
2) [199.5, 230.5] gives 3.09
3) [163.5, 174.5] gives 1.63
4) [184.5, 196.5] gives 1.99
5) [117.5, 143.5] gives 1.69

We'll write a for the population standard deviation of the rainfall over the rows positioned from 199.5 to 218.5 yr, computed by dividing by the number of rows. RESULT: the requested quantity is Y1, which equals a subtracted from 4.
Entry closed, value -29.0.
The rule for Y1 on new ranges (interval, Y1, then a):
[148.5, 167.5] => -3.7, 7.7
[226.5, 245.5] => -3.7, 7.7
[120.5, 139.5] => -4.0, 8.0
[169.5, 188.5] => -7.0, 11.0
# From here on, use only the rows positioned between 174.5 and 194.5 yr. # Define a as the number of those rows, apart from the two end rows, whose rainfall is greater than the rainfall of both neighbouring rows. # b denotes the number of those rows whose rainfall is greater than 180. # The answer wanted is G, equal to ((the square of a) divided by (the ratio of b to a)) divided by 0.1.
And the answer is 154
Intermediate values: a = 6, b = 14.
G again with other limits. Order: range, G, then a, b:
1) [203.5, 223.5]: 128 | 4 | 5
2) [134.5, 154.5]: 144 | 6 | 15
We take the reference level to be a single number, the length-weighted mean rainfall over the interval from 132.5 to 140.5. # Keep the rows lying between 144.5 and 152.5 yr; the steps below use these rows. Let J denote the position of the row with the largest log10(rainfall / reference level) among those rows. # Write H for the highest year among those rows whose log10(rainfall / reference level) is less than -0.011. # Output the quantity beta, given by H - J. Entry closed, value 2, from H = 151.0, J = 149.0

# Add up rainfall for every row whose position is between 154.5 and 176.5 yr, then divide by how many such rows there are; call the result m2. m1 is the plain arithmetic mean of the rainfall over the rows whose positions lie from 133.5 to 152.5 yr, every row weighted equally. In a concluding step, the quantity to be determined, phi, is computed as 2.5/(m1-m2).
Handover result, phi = -7.7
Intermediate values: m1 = 186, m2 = 187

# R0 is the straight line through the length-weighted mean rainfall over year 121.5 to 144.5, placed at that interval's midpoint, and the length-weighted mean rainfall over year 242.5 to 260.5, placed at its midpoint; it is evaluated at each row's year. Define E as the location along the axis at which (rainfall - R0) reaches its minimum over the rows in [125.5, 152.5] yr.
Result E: 148.0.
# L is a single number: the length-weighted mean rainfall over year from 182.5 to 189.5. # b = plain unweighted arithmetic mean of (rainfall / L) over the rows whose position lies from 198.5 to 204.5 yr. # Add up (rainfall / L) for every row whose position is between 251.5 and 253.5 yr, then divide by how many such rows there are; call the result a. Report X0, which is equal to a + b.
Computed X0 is 2.07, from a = 1.03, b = 1.04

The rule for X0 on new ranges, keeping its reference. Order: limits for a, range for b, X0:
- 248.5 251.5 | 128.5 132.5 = 1.97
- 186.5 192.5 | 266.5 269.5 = 1.98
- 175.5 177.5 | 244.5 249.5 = 1.87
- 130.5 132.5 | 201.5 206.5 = 2.04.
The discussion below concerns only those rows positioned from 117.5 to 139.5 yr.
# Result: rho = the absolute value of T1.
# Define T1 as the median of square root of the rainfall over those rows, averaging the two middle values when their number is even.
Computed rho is 13.6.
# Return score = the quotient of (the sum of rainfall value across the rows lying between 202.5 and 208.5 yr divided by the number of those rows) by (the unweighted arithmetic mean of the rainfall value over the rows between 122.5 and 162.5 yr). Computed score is 1.009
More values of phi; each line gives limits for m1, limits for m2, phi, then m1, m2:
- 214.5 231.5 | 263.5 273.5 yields -0.2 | 171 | 184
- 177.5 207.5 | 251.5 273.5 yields 1.1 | 189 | 187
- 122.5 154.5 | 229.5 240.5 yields -0.2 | 185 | 195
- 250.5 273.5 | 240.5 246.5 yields -1.3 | 187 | 189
